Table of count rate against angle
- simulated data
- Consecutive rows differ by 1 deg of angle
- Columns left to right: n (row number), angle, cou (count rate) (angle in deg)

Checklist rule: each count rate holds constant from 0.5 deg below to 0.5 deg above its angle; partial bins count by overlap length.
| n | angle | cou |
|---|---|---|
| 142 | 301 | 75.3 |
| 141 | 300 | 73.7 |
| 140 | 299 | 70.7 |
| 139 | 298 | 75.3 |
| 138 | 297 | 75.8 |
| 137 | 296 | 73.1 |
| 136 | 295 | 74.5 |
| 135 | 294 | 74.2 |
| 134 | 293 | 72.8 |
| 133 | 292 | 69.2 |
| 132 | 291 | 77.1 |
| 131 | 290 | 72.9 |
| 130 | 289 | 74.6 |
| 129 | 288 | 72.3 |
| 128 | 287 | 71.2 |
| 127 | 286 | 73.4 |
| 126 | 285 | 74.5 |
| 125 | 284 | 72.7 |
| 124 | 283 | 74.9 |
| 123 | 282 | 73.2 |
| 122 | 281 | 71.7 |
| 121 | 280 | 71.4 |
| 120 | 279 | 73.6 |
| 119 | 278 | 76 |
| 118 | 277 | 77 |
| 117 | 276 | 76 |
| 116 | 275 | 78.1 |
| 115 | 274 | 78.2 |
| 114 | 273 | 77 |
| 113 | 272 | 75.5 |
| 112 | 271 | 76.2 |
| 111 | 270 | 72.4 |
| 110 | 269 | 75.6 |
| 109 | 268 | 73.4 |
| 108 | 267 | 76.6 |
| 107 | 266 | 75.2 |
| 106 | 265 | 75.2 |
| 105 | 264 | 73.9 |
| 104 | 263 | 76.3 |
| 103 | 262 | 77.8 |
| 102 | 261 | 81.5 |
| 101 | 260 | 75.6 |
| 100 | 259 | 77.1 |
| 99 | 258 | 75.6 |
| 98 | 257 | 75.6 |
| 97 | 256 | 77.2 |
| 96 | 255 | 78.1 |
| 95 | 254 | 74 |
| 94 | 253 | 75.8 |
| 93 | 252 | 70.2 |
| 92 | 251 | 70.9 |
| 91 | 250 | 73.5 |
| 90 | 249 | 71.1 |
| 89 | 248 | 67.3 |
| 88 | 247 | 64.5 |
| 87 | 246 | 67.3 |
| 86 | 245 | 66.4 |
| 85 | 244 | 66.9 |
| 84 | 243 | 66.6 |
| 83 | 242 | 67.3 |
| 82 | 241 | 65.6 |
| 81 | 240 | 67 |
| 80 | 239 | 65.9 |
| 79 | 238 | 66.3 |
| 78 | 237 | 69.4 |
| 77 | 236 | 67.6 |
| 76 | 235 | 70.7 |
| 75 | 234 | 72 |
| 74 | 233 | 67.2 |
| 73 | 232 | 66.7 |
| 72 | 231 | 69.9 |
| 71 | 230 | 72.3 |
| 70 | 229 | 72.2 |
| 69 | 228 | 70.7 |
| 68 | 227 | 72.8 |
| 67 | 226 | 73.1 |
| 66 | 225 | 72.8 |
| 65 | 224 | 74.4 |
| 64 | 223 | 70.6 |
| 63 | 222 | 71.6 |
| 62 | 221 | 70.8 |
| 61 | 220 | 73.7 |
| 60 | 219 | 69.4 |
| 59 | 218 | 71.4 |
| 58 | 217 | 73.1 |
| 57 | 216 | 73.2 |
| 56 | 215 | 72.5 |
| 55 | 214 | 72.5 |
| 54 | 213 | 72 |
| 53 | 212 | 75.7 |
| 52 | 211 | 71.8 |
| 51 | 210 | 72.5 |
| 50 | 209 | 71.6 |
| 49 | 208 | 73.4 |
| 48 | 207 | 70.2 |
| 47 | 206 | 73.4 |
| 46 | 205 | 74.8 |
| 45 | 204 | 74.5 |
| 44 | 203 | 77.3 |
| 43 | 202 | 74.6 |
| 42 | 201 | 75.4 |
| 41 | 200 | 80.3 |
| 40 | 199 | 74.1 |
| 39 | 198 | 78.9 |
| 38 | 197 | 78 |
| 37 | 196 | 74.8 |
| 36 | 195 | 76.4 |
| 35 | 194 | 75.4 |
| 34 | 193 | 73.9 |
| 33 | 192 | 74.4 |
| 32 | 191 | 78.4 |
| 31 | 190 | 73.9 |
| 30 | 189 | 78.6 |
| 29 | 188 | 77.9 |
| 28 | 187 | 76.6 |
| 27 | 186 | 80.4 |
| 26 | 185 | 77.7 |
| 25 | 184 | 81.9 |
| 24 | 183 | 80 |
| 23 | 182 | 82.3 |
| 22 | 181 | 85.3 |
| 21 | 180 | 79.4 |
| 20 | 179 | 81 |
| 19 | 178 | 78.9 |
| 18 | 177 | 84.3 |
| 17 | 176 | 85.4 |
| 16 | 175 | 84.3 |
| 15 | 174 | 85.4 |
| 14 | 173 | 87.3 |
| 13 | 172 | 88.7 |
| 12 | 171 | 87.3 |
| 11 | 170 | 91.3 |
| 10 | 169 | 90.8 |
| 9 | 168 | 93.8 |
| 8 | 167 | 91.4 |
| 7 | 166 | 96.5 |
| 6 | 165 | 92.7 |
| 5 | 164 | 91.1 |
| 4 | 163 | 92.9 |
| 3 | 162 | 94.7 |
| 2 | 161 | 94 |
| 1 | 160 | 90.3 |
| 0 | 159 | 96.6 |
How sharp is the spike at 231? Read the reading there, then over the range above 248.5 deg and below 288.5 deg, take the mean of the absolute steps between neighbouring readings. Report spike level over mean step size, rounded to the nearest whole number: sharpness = 36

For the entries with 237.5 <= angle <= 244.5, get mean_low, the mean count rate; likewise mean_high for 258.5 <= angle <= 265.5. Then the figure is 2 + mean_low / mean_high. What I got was 2.87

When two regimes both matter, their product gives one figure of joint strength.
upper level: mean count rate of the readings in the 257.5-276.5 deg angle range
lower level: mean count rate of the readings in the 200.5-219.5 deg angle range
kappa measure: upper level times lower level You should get 5570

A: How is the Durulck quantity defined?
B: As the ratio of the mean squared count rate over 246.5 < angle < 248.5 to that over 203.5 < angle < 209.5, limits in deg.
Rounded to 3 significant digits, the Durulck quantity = 0.815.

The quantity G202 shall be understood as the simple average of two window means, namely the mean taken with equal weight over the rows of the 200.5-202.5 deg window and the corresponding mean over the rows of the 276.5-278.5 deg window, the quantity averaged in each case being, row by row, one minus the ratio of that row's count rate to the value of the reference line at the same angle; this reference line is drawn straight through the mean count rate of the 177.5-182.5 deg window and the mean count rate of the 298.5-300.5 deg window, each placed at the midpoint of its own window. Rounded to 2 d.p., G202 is 0.01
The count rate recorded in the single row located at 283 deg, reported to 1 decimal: 74.9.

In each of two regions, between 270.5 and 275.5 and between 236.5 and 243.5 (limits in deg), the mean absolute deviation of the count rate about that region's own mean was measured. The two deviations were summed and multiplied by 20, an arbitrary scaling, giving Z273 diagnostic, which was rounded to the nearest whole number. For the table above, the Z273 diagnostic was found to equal 36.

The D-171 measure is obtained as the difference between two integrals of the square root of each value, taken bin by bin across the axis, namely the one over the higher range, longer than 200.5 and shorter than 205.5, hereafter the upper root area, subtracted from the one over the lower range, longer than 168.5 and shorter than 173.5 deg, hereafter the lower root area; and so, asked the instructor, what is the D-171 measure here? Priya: 3.8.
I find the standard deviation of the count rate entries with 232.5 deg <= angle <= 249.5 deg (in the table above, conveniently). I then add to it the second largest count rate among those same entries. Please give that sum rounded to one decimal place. 73.1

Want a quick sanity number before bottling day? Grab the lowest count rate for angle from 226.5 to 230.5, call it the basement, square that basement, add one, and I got 4999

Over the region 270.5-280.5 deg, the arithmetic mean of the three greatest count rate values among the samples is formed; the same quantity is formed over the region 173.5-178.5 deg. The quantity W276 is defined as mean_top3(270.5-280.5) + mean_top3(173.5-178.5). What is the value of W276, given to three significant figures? 163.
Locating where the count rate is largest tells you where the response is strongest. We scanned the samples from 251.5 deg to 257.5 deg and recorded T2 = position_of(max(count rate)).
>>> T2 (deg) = 255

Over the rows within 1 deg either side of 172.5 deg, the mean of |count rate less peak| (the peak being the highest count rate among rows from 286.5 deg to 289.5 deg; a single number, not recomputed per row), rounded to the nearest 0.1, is 13.4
